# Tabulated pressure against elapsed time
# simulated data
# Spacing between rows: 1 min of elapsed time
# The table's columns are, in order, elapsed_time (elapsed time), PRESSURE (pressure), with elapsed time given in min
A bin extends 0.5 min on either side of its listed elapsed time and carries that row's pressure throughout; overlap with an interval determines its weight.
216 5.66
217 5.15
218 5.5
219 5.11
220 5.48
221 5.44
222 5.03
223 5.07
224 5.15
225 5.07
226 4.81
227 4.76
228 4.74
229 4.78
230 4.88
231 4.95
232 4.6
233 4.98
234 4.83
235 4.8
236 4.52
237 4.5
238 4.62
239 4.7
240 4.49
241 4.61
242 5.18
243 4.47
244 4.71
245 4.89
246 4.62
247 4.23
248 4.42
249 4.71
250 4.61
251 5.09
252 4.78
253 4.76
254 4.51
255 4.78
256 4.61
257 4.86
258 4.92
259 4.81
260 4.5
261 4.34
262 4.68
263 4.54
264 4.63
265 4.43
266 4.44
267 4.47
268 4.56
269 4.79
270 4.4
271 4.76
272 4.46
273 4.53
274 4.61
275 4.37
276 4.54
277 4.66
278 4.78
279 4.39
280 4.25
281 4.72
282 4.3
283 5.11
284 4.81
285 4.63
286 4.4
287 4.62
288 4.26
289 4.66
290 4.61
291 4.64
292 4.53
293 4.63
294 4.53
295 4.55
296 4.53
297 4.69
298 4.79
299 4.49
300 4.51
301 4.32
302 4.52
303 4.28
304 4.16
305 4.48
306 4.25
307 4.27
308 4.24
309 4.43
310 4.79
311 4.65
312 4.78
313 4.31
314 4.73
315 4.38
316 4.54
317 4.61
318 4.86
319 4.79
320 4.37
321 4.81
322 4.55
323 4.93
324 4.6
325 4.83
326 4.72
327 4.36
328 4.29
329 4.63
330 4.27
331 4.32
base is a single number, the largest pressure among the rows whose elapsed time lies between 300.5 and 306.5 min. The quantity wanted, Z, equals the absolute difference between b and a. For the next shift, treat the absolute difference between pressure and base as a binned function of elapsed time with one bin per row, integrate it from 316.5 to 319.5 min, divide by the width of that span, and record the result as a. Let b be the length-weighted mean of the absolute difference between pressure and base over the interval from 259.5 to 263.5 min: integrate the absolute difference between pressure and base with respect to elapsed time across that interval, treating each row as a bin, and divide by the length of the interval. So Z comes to 0.14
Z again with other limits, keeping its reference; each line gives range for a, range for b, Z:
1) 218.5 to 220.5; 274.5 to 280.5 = 0.61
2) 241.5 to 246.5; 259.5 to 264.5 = 0.18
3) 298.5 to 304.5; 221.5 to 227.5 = 0.32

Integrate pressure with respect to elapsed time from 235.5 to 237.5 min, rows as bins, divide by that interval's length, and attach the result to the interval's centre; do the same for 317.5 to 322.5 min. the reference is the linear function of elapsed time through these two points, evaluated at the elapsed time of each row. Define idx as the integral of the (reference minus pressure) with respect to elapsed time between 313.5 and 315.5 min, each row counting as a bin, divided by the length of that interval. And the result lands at 0.1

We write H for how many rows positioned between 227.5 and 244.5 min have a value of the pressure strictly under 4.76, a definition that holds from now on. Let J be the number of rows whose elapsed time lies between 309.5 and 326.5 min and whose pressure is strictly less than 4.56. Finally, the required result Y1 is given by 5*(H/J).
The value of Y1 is 10.0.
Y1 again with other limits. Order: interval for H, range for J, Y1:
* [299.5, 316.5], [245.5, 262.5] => 15.0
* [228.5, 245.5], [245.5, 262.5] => 9.0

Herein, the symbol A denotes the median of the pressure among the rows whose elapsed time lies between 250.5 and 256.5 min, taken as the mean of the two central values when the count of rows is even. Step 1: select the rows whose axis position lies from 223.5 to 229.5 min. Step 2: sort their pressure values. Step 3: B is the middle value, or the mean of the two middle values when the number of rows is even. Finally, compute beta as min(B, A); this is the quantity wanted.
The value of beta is 4.77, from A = 4.77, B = 4.795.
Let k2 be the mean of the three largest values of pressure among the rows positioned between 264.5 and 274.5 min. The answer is 4.72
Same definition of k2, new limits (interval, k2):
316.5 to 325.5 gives 4.87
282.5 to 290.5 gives 4.86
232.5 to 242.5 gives 5.00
